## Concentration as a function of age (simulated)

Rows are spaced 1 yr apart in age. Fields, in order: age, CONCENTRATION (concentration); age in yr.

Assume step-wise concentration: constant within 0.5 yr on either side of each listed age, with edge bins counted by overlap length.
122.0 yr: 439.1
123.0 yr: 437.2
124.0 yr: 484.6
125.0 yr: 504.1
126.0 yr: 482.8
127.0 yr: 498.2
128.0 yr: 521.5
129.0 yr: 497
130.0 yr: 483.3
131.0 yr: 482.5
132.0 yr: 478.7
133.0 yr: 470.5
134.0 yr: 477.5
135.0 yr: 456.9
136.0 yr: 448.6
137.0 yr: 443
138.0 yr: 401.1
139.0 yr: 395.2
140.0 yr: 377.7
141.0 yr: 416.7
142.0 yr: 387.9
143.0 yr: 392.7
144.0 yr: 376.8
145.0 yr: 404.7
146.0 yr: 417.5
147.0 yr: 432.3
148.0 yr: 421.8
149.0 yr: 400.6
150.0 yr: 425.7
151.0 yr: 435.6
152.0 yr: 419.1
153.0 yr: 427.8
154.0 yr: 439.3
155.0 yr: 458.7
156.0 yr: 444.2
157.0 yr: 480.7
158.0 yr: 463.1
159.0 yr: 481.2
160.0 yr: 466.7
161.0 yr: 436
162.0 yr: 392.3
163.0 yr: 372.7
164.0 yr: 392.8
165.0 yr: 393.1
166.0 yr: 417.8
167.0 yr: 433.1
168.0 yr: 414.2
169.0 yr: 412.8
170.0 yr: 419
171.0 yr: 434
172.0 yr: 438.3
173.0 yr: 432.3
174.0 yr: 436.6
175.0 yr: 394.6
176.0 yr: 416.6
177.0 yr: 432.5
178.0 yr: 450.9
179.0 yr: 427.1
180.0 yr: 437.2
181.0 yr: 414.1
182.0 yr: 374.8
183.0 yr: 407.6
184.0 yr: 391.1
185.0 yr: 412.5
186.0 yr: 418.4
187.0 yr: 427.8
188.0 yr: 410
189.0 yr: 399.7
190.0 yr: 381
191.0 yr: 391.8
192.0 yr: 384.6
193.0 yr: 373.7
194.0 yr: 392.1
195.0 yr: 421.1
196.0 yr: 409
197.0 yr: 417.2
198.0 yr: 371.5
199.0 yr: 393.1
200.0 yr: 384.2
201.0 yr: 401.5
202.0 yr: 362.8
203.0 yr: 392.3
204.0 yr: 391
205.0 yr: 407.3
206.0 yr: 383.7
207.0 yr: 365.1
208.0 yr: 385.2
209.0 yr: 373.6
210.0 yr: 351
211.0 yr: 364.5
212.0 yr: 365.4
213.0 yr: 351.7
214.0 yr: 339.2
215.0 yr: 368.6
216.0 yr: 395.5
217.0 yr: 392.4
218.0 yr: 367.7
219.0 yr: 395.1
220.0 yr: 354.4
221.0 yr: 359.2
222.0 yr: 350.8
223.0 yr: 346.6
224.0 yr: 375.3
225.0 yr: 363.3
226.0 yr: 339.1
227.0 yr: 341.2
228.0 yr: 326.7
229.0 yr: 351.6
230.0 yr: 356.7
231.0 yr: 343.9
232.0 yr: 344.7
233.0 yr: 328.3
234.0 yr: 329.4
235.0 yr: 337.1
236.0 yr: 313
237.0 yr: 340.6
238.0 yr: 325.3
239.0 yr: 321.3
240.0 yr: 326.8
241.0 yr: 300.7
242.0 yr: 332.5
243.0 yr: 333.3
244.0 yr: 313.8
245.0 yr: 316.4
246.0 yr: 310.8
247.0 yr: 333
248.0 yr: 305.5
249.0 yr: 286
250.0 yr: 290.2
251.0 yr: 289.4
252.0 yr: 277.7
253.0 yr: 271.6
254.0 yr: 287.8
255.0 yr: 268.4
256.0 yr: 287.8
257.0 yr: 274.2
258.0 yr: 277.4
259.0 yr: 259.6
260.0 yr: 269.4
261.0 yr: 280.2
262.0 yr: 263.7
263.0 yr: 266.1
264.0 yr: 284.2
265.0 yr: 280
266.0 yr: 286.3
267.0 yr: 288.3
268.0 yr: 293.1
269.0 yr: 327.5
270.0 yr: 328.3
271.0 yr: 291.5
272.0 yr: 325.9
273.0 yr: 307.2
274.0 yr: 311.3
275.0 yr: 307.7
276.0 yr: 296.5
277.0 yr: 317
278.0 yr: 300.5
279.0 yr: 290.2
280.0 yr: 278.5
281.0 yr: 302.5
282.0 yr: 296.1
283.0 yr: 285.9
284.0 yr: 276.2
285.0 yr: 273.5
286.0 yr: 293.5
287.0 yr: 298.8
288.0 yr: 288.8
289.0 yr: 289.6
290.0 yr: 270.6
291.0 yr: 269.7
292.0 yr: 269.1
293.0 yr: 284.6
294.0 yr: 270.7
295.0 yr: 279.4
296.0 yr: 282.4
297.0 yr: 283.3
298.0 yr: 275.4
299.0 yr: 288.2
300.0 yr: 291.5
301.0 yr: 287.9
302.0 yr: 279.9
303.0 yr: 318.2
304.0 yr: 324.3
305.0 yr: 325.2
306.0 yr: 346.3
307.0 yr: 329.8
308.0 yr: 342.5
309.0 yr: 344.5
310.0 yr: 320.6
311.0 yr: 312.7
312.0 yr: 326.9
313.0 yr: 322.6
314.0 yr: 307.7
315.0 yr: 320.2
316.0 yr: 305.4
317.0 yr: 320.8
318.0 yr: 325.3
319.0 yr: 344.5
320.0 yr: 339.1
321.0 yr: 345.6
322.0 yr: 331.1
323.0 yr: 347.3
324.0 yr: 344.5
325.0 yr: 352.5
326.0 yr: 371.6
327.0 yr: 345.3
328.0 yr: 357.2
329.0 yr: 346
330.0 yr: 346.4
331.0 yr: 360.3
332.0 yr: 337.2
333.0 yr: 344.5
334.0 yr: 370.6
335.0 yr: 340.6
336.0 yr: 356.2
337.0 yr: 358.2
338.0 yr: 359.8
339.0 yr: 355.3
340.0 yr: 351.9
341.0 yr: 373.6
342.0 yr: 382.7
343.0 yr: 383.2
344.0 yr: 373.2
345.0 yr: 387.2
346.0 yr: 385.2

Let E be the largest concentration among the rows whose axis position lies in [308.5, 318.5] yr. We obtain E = 344.5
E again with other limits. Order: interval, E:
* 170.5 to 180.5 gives 450.9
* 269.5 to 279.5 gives 328.3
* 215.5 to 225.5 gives 395.5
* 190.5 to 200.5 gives 421.1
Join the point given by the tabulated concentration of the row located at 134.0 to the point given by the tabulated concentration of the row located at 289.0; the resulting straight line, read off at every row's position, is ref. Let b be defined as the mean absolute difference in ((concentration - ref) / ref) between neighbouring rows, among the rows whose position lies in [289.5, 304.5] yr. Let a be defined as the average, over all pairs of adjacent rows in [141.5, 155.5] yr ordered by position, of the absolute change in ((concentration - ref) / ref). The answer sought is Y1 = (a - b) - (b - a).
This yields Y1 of 0.003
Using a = 0.034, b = 0.0329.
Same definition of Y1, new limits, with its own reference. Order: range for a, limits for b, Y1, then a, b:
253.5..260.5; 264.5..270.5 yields 0.016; 0.042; 0.0343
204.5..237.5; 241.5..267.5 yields 0.017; 0.042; 0.0340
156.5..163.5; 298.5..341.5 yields 0.004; 0.052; 0.0502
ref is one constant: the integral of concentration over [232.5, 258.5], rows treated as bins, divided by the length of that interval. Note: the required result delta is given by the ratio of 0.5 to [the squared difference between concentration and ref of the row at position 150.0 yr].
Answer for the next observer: 0.0000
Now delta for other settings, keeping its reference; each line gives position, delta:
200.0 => 0.0001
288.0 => 0.0015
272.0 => 0.0014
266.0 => 0.0012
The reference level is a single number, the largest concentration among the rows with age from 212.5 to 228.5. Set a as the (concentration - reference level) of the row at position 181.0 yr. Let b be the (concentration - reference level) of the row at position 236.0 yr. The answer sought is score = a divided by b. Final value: -0.23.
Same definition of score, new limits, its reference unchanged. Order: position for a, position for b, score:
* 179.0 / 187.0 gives 0.98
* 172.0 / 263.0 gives -0.33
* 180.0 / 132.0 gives 0.50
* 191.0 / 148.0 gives -0.14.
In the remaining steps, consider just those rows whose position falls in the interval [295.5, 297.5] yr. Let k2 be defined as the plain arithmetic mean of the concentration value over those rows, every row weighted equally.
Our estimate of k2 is 283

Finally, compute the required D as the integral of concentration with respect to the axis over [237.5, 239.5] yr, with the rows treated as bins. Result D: 647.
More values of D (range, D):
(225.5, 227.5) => 680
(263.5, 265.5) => 564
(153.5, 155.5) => 898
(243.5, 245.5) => 630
